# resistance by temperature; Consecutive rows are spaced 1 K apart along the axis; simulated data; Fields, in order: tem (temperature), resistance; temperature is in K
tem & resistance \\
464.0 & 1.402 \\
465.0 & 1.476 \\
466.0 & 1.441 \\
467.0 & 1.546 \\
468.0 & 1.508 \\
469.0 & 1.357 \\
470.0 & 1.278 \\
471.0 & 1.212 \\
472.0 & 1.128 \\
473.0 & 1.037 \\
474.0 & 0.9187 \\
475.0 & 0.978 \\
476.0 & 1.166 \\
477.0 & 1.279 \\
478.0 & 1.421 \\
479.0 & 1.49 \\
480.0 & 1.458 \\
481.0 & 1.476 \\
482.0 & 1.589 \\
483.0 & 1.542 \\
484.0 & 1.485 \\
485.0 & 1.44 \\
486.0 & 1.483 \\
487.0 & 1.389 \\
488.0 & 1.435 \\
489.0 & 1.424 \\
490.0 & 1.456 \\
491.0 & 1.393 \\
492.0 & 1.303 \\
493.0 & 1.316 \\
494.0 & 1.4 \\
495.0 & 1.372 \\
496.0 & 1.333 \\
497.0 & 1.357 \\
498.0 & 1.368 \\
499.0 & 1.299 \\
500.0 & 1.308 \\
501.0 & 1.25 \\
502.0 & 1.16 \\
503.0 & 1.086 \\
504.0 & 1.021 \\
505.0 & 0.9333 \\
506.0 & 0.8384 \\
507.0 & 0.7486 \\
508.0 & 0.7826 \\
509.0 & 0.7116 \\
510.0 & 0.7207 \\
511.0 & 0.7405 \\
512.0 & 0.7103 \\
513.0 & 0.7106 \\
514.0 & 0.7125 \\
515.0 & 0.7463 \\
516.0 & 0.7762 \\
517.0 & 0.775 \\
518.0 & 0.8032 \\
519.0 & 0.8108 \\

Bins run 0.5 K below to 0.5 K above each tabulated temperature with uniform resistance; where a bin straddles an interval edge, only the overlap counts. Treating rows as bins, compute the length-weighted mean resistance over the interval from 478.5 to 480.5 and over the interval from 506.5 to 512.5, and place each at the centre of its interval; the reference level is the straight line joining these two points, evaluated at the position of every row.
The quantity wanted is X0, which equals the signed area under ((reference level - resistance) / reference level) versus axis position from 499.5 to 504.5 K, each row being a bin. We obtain -1.3 K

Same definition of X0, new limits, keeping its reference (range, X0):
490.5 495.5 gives -0.9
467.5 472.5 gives 1.2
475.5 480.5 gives 0.5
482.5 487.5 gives -0.5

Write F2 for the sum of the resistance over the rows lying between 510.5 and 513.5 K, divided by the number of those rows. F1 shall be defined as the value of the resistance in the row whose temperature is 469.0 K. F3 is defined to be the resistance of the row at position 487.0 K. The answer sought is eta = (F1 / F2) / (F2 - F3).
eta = -3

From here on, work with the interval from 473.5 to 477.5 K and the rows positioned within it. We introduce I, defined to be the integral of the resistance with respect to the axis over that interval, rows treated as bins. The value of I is 4.3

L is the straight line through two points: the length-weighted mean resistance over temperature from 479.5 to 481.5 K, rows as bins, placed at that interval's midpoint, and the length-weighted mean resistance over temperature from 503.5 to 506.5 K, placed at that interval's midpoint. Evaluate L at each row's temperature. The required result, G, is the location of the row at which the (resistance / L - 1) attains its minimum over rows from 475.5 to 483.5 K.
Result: 476.0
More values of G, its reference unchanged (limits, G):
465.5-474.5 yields 474.0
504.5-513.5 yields 509.0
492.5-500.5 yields 493.0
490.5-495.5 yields 492.0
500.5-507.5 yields 507.0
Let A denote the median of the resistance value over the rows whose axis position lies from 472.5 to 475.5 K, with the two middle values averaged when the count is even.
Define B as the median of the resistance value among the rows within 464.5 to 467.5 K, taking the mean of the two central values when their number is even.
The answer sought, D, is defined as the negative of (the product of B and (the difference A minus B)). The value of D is 0.74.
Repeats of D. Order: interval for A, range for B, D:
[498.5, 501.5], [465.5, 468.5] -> 0.32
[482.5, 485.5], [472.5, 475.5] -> -0.50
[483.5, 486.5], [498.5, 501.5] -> -0.24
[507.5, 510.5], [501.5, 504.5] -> 0.40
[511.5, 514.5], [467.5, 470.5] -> 0.88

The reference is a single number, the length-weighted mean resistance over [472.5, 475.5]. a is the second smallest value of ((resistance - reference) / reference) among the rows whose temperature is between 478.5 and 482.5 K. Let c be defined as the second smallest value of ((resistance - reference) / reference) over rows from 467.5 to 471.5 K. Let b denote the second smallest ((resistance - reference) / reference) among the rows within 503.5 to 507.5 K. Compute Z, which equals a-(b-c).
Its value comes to 1.0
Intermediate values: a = 0.5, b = -0.14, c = 0.31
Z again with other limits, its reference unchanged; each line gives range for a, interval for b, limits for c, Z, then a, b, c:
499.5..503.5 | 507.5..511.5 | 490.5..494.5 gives 0.8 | 0.2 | -0.26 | 0.35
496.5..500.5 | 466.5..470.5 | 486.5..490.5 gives 0.4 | 0.3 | 0.39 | 0.46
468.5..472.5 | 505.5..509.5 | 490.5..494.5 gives 0.8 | 0.2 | -0.23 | 0.35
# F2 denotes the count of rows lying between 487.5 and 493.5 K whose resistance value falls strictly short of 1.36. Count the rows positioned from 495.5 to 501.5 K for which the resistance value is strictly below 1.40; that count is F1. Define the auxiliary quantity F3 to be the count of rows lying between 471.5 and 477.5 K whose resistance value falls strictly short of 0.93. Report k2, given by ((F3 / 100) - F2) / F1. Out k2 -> -0.3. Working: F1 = 6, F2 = 2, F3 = 1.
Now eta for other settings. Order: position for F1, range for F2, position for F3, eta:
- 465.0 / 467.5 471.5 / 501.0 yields 12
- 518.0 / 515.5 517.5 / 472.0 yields -3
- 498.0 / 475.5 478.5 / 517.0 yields 2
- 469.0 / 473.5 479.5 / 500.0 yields -11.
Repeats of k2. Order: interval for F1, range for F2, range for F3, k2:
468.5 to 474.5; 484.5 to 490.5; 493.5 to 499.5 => 0.0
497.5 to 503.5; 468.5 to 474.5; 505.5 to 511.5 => -1.0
